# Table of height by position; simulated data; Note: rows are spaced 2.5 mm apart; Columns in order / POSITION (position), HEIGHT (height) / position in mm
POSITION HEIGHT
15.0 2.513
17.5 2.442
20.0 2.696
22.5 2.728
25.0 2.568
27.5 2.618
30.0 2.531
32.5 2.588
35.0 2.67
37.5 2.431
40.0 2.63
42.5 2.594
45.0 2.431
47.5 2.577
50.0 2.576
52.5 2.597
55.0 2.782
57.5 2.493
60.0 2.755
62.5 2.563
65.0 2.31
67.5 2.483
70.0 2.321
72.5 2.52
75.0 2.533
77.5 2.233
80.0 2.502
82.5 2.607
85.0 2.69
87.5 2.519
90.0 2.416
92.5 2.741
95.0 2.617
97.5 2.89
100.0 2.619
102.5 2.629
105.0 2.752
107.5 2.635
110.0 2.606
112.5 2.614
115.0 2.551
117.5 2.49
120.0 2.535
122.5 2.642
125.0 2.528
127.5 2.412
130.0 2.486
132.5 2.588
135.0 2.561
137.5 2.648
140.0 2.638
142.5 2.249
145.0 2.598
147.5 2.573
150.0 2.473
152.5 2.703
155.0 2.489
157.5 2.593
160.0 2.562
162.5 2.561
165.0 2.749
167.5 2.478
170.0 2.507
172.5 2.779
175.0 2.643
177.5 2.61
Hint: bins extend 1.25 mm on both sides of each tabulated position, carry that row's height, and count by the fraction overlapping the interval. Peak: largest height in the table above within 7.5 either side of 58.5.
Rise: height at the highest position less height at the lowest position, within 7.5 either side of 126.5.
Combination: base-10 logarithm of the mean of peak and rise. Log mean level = 0.15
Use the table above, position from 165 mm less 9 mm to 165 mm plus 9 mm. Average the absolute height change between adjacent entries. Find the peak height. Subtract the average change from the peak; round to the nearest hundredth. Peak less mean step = 2.65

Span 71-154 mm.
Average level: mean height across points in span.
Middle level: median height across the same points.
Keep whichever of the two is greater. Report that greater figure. 2.59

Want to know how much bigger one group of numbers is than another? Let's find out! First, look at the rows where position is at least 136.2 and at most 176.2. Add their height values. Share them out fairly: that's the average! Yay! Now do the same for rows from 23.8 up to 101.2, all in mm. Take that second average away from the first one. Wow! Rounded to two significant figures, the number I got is 0.016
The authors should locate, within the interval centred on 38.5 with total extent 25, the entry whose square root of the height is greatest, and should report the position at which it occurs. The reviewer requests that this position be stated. 35.0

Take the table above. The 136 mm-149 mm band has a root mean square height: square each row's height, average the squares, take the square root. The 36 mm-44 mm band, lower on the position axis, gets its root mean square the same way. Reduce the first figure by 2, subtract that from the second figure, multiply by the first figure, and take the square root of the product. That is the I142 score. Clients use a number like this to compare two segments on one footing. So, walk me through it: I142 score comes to 2.26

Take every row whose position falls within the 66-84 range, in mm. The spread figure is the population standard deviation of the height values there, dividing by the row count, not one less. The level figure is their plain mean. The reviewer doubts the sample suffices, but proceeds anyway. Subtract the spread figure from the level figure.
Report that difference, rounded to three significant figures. 2.34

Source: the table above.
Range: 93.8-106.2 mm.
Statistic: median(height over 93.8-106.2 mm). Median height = 2.63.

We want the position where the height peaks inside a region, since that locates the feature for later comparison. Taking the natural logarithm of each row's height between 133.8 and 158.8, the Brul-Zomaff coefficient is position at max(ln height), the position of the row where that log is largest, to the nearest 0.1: 152.5 mm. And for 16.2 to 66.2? 55.0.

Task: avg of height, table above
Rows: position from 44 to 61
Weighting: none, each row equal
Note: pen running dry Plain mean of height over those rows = 2.60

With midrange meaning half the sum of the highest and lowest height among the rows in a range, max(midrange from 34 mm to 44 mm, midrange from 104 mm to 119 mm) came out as 2.62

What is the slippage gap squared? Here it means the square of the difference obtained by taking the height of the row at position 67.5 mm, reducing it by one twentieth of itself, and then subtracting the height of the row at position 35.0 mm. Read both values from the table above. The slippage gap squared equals 0.10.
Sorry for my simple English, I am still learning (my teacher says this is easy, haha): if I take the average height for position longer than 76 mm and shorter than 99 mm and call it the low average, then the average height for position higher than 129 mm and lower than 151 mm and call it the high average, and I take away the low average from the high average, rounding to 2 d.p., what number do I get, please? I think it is -0.04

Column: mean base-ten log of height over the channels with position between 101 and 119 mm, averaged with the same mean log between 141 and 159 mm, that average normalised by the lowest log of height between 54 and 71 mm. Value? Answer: 1.13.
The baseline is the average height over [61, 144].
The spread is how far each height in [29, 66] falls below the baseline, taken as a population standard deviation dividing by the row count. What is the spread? 0.118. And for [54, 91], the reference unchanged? 0.151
